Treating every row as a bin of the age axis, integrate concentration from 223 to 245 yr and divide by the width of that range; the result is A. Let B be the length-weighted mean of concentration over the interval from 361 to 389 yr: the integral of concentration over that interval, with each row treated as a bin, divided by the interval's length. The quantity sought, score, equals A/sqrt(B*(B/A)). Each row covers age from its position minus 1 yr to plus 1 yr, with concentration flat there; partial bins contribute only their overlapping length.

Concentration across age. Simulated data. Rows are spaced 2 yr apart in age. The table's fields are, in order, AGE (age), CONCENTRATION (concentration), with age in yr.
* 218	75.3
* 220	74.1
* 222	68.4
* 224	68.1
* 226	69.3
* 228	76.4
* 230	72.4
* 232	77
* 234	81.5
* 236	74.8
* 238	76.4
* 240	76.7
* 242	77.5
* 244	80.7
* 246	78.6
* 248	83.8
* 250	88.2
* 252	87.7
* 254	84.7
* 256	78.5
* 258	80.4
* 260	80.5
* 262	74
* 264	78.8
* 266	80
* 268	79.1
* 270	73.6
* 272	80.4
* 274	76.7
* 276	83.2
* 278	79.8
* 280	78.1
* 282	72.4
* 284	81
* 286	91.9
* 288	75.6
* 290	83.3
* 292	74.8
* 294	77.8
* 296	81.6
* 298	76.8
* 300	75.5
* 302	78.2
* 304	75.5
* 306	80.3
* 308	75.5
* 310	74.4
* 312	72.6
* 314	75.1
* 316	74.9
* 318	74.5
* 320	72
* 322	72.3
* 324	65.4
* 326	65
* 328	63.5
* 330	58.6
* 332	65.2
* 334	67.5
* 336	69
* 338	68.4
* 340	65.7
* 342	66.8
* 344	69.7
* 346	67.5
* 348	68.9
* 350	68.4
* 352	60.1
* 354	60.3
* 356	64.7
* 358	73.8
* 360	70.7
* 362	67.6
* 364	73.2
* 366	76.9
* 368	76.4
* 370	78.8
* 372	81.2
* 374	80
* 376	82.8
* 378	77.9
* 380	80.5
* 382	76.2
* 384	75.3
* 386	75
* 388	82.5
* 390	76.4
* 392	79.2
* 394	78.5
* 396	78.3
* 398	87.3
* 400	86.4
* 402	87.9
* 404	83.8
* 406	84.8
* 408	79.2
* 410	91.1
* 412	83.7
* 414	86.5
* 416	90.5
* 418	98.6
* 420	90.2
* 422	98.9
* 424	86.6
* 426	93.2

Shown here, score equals 8.5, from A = 75.5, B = 77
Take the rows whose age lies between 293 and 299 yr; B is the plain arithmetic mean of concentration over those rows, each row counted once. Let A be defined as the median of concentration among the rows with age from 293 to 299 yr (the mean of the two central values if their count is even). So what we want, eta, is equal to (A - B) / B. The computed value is -0.012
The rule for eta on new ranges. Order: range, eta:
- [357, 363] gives 0.000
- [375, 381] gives 0.001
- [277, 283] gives 0.017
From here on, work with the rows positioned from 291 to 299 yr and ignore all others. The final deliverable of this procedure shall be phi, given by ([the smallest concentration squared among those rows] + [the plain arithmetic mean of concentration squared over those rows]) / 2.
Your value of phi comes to 5823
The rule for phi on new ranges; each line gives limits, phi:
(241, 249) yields 6218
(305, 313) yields 5505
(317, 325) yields 4668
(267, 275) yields 5711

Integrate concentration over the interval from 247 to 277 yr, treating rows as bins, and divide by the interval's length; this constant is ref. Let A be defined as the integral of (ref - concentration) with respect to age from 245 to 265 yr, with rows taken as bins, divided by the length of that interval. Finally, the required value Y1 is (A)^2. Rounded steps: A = -1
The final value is 1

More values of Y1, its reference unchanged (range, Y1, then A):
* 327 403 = 53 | 7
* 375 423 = 10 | -3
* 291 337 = 67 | 8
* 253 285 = 3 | 2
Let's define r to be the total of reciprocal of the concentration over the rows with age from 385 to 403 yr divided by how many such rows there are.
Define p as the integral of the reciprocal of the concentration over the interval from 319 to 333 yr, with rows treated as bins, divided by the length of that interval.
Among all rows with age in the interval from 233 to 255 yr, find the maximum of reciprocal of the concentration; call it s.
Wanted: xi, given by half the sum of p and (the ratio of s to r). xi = 0.549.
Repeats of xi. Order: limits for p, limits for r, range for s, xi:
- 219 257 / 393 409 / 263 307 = 0.580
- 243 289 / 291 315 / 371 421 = 0.516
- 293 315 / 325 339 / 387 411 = 0.433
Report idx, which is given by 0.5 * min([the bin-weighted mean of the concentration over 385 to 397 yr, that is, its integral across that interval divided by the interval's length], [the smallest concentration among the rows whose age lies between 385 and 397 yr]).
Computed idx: 37.5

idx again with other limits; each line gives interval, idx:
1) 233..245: 37.4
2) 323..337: 29.3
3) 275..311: 36.2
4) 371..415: 37.5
